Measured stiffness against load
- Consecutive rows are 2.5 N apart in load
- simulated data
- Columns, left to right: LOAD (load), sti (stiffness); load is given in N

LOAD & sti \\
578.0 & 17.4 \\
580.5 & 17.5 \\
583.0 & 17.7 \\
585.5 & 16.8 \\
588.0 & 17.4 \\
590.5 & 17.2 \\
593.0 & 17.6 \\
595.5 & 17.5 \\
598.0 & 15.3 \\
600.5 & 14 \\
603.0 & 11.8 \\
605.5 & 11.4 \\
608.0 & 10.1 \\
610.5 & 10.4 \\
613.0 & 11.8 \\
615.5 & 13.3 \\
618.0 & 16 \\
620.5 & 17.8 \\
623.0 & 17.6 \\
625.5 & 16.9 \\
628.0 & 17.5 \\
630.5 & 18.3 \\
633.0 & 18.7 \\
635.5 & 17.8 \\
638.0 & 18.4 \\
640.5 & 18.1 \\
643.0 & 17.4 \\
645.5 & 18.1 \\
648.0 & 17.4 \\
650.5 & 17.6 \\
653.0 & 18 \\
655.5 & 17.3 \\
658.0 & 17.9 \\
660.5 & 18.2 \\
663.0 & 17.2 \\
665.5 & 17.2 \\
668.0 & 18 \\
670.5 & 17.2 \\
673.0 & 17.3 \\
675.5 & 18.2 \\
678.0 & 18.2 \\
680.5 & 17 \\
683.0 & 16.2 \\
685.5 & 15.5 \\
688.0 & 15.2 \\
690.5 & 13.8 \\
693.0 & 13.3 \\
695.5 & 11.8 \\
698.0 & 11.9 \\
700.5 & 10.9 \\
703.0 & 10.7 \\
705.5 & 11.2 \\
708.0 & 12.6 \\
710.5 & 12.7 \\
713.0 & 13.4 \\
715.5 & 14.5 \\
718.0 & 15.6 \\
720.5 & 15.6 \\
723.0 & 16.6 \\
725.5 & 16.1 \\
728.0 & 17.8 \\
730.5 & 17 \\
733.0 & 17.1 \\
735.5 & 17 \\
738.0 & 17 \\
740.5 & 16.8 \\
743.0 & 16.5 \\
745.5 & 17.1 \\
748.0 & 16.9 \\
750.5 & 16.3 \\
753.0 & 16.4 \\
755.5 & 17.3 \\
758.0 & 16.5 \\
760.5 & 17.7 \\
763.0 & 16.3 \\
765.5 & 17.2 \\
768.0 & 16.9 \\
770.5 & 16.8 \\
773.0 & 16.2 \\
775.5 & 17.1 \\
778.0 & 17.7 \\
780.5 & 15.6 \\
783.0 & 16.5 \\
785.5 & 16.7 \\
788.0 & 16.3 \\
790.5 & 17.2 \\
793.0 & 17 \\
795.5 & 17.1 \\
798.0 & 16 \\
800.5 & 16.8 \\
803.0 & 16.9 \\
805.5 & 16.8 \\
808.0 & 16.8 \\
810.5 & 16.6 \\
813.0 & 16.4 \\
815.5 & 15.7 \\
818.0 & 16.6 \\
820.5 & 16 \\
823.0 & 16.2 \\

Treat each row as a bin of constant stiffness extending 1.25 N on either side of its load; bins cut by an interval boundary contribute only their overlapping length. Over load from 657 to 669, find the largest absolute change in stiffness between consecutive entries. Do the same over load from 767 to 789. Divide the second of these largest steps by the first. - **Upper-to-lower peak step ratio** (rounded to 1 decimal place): 2.1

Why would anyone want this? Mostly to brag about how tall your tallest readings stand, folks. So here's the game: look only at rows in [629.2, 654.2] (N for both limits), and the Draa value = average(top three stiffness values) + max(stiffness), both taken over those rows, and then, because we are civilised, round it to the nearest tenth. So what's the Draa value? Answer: 37.2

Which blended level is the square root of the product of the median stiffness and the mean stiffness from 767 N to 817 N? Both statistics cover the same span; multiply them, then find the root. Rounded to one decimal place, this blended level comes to 16.7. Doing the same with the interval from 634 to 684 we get 17.7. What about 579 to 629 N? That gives 16.0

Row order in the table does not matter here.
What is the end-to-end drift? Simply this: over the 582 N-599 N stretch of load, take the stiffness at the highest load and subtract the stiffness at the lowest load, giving -2.4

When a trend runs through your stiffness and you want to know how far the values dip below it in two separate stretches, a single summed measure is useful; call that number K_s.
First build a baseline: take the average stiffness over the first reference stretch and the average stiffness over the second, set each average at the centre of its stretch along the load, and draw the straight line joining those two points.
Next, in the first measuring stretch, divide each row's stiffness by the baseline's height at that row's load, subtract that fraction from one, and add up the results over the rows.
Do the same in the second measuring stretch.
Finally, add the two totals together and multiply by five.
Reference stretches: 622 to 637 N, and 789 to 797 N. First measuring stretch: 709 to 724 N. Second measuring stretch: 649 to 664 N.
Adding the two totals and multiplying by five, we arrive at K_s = 4.6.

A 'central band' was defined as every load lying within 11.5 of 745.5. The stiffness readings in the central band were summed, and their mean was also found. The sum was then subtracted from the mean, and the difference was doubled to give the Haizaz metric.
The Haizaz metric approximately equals -269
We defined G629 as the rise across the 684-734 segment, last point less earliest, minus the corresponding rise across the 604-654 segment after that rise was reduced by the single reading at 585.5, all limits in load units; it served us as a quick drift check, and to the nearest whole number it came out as 12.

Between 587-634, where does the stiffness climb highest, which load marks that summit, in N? 633.0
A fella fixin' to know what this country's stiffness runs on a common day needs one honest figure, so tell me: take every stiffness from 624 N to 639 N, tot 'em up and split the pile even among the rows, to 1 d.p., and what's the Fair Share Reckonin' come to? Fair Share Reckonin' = 17.9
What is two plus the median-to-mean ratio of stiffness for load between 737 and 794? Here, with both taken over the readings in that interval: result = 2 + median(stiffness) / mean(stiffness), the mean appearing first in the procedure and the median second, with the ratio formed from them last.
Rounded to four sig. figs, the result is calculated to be 3.001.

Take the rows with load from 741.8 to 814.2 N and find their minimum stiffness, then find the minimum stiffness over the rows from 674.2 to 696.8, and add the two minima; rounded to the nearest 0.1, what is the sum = 27.4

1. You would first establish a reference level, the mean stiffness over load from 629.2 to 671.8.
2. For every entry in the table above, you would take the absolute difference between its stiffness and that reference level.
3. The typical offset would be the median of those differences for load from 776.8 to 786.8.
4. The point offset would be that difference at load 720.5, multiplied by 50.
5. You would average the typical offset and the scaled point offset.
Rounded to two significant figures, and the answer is 56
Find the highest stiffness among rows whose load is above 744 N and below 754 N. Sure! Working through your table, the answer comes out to 17.1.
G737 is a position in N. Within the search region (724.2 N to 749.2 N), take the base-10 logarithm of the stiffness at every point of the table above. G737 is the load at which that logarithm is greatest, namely 728.0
